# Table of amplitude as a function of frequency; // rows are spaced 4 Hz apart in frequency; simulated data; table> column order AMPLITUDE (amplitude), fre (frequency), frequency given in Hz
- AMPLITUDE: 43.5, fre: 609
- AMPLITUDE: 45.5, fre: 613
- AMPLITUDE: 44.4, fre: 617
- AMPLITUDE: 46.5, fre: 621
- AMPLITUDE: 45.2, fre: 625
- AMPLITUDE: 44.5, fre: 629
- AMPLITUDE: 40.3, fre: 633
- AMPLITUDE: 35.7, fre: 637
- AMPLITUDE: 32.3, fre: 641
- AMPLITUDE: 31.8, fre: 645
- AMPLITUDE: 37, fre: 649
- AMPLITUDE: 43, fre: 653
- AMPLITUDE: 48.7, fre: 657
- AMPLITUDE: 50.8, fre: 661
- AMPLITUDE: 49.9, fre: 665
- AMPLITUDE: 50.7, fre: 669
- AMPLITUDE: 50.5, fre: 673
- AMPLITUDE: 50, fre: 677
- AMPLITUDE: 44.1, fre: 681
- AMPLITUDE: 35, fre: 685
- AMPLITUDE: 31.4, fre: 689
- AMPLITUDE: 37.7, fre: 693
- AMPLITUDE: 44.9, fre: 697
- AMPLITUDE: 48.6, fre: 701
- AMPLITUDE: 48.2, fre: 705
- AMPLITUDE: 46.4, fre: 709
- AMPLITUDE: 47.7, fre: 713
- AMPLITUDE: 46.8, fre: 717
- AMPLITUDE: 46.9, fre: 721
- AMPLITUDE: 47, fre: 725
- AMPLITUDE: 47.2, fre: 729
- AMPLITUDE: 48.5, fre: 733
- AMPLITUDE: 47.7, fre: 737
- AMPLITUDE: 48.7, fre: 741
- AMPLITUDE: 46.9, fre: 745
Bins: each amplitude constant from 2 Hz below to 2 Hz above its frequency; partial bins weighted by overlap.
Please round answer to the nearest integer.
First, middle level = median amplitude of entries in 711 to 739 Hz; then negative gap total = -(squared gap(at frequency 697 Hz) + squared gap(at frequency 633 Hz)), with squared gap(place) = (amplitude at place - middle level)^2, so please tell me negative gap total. -53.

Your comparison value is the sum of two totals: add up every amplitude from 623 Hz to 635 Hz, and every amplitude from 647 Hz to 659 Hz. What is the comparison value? 259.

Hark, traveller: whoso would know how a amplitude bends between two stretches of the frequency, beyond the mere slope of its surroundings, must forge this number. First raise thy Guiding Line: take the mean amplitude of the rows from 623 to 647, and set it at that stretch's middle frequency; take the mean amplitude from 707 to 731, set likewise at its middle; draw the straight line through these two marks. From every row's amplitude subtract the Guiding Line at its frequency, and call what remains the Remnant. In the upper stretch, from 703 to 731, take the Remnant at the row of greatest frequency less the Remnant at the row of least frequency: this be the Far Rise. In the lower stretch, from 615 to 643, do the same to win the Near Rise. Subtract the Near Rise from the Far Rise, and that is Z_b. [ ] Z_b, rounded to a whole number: 11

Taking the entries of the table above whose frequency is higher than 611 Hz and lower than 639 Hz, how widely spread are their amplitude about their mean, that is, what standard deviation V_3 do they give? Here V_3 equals 4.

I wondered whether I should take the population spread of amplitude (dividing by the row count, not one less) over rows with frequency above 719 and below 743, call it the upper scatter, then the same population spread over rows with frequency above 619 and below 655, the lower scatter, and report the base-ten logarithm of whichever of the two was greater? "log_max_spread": 0.723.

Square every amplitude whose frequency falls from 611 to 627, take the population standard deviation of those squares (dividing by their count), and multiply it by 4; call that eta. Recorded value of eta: 273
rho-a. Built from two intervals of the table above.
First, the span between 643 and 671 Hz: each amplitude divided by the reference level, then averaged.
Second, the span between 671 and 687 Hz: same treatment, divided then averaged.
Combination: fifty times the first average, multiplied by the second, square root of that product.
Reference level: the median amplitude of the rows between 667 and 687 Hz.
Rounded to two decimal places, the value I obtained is 6.33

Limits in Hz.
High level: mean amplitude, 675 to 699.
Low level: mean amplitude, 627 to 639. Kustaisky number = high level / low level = 1.01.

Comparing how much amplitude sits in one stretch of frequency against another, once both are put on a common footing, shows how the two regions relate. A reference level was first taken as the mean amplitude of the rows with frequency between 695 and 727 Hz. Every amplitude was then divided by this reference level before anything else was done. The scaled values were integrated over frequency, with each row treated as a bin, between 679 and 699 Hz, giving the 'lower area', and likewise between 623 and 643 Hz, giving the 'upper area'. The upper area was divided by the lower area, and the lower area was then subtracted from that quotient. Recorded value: -15.4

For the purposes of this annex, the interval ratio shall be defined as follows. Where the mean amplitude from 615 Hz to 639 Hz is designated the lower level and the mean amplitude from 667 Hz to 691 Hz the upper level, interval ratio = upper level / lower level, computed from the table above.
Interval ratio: 1.02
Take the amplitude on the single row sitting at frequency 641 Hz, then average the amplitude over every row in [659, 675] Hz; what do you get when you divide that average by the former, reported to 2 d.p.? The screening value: 1.56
